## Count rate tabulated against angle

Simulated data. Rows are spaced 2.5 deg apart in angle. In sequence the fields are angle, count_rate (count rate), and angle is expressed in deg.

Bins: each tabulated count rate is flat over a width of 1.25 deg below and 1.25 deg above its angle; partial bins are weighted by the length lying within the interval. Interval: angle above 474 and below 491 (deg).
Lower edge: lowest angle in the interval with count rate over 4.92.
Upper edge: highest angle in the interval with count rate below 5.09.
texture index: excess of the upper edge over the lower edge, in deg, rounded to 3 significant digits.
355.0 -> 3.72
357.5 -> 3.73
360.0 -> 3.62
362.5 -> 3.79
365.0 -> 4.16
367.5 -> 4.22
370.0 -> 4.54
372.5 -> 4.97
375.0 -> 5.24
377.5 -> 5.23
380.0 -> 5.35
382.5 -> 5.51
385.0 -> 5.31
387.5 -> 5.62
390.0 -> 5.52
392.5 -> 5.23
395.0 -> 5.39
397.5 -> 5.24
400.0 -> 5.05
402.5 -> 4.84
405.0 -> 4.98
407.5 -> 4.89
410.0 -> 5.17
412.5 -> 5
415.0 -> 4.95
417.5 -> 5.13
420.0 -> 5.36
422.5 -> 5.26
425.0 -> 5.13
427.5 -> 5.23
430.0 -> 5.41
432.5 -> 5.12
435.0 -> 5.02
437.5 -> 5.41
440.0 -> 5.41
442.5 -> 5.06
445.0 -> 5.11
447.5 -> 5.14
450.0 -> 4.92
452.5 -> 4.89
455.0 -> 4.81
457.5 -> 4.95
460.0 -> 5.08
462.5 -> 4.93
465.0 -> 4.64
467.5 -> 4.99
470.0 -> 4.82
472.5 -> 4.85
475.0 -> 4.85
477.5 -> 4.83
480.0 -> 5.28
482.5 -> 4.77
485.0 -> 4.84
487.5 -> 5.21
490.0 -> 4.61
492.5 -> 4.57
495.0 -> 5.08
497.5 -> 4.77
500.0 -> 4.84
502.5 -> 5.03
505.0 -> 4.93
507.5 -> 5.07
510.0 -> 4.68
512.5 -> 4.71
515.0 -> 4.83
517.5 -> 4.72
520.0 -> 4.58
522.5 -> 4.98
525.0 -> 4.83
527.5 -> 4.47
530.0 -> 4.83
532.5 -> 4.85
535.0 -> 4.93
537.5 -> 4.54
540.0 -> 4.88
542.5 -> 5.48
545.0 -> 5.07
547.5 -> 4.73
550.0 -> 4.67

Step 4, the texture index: 10.0 deg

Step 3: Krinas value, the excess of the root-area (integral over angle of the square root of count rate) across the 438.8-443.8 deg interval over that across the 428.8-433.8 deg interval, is 0.0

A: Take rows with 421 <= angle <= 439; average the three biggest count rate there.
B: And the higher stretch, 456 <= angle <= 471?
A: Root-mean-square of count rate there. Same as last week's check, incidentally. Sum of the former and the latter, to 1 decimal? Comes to 10.3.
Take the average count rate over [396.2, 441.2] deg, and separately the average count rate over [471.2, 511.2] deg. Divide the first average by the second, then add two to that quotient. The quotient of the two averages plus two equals 3.05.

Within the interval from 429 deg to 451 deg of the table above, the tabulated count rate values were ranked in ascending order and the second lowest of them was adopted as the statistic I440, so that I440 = 5.02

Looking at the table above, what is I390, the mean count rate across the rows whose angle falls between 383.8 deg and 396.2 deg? 5.4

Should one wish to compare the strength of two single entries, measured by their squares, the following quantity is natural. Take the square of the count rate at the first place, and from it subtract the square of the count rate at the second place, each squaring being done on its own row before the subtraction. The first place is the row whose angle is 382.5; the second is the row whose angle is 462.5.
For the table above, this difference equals 6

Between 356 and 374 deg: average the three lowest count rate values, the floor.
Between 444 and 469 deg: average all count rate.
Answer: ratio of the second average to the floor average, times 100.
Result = 133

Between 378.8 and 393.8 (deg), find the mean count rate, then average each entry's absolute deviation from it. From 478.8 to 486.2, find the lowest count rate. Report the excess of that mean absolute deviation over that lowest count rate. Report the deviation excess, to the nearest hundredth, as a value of -4.64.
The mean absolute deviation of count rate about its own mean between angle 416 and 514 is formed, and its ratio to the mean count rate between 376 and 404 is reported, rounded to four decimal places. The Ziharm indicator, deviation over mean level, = 0.0355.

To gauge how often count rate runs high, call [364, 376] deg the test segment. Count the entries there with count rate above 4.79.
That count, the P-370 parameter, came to 2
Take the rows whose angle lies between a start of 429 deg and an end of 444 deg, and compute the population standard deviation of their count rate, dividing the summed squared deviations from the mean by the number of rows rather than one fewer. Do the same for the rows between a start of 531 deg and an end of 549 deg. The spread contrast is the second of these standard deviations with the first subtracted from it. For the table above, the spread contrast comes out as 0.10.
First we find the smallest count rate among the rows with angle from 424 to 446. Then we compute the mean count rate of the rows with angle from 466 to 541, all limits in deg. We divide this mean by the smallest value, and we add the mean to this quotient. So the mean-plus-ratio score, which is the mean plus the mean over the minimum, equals 5.80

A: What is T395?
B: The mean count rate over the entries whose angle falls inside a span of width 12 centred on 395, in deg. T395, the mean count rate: 5.3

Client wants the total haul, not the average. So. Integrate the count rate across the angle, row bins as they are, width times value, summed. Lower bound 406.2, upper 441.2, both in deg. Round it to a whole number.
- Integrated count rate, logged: 181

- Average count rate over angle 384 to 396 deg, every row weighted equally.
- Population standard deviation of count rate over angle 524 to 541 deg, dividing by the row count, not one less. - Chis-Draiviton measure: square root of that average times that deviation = 0.95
